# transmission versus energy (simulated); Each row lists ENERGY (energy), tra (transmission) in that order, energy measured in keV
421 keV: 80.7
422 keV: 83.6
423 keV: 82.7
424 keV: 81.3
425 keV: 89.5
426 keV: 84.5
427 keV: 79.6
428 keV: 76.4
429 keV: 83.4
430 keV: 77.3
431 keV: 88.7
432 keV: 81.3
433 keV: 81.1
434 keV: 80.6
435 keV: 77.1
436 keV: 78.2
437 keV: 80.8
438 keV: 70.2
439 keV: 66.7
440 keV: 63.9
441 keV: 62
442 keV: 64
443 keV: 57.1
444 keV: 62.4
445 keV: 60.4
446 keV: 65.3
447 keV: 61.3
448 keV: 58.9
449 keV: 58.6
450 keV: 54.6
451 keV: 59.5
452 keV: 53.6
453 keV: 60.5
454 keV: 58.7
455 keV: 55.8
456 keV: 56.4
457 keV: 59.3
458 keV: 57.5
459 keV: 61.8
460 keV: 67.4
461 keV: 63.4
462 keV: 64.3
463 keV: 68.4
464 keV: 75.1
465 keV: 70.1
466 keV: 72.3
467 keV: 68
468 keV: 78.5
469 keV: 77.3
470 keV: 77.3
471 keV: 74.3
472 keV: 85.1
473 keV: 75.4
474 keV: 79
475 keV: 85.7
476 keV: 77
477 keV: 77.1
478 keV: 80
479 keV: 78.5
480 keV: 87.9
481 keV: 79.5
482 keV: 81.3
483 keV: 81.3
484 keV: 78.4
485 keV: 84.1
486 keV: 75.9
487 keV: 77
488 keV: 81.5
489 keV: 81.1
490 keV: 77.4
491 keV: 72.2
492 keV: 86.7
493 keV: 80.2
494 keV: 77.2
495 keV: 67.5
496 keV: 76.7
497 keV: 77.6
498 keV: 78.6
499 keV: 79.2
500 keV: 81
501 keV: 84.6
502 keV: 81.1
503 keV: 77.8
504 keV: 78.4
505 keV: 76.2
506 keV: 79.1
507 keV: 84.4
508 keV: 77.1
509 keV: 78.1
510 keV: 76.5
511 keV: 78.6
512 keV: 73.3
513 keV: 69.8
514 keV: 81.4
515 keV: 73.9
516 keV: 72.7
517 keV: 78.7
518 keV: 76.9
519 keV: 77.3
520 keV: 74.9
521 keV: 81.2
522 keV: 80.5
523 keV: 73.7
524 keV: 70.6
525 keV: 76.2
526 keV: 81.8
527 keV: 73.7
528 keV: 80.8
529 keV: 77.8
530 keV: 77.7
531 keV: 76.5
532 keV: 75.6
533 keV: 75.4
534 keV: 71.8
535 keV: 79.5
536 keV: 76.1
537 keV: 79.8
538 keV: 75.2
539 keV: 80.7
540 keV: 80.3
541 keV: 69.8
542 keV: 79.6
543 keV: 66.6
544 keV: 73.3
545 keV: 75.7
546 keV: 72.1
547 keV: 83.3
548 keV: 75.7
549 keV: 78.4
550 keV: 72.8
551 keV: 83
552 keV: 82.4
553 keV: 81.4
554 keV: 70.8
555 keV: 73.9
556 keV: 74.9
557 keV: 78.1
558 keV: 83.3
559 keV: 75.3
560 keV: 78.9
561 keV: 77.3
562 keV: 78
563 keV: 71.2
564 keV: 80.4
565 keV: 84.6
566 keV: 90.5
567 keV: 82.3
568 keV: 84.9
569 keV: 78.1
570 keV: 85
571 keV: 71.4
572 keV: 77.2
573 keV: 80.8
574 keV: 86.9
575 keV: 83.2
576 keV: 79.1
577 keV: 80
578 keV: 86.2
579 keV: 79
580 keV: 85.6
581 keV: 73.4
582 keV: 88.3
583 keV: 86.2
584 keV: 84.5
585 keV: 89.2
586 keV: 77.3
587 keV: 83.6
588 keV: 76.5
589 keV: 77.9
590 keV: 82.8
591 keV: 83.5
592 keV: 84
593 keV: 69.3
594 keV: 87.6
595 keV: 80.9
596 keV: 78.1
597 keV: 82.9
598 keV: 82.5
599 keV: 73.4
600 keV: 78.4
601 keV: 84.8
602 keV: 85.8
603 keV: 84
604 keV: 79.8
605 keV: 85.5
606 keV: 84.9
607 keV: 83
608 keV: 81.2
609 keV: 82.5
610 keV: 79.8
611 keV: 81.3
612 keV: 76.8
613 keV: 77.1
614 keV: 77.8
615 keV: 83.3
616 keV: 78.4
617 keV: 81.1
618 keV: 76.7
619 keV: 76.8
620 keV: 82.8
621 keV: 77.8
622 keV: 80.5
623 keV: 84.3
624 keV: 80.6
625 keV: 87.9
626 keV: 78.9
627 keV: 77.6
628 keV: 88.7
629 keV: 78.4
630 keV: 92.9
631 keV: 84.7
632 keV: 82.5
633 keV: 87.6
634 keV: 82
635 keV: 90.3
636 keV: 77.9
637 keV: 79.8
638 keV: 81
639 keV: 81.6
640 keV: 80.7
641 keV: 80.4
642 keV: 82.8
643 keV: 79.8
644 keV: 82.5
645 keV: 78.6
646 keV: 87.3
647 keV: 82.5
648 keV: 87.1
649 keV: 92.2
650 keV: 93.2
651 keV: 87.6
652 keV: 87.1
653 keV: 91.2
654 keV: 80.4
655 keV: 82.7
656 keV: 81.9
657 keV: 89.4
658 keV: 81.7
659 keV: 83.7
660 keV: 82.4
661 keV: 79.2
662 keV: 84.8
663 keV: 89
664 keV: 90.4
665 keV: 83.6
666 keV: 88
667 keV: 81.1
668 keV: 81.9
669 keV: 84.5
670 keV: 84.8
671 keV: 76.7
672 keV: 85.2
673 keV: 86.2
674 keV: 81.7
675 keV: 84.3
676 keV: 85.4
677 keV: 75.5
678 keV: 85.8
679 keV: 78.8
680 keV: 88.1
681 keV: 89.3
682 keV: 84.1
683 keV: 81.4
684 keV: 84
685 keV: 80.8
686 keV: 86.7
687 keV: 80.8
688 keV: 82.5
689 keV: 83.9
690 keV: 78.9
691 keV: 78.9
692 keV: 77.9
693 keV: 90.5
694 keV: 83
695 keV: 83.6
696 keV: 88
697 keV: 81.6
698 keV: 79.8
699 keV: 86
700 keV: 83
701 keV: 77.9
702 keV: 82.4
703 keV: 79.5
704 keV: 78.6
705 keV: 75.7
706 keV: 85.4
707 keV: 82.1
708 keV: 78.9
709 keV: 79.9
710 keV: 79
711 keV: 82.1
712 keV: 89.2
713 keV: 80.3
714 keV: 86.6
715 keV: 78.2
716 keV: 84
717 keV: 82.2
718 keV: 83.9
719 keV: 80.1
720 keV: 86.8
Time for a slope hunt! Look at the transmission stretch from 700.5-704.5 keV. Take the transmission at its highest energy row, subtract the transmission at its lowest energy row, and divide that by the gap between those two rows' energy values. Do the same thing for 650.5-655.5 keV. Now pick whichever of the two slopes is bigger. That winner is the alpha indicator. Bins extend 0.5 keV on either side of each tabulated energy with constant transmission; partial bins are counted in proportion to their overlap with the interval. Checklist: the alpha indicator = 0.2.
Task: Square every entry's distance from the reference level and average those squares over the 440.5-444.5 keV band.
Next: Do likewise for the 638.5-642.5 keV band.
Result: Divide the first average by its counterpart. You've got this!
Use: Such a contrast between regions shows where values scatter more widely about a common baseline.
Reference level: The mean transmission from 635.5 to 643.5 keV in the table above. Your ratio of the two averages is 227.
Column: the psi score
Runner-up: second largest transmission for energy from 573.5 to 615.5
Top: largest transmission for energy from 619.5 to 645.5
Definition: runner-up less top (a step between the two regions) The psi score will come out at -5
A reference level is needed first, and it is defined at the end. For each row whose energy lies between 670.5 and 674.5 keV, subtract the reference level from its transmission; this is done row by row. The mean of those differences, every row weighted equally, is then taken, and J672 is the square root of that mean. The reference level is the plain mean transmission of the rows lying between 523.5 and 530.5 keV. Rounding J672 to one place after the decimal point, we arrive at 2.3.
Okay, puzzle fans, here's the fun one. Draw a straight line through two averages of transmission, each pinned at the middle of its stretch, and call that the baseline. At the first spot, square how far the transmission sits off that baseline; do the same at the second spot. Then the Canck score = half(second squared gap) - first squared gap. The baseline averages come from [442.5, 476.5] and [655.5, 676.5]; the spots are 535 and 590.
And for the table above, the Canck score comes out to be -30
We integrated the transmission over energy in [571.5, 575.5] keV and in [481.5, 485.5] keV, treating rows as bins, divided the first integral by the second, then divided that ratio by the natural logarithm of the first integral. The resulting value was 0.174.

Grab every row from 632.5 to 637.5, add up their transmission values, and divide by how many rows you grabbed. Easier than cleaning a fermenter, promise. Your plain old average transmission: 83.5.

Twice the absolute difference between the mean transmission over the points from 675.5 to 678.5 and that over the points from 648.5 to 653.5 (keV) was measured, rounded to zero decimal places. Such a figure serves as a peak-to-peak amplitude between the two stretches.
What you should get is 16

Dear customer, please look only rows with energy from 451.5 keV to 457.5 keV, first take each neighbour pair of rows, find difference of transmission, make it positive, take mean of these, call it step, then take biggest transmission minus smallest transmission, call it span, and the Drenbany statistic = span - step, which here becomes 3.9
